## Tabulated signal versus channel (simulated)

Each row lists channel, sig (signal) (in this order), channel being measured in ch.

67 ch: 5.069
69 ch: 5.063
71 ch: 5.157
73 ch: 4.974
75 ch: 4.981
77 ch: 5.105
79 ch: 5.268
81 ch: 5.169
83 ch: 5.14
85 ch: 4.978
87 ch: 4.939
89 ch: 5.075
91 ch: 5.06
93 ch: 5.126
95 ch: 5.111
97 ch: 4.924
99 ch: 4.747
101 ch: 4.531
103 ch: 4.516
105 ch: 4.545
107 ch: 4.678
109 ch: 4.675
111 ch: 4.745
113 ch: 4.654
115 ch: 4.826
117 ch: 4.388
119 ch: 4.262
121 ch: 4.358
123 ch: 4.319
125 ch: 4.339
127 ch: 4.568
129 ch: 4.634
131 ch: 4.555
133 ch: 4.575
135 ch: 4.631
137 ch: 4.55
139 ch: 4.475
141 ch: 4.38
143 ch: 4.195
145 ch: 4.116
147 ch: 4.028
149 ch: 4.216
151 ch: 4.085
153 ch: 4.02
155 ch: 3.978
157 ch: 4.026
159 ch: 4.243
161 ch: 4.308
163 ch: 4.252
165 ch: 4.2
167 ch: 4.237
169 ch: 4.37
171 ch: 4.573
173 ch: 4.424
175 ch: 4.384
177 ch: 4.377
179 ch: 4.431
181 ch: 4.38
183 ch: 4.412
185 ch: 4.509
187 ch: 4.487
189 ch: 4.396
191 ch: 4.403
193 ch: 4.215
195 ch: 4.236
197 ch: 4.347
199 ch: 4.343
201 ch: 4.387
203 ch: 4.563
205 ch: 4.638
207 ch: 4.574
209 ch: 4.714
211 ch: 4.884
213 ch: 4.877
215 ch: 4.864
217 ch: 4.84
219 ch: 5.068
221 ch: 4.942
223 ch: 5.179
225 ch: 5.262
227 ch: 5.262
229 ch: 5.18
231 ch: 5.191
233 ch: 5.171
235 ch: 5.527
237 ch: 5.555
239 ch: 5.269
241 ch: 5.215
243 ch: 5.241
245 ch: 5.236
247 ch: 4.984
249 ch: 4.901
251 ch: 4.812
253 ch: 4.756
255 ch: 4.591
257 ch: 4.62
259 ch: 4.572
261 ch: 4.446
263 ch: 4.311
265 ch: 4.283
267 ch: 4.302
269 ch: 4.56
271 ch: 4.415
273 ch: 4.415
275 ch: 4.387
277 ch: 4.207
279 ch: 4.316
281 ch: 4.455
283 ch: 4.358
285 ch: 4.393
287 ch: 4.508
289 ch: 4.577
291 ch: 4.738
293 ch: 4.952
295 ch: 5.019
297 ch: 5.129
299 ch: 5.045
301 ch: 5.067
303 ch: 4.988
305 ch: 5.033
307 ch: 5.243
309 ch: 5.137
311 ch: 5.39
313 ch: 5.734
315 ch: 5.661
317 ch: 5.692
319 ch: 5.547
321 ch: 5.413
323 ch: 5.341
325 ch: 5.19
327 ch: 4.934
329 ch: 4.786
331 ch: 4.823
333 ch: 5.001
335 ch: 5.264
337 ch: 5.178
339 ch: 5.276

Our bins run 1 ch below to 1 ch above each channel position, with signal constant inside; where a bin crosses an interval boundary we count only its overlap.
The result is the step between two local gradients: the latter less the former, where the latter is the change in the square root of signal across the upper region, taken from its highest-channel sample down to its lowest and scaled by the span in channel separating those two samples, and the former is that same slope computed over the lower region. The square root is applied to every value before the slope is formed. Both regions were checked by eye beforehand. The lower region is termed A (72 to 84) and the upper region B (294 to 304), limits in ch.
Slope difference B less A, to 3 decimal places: -0.005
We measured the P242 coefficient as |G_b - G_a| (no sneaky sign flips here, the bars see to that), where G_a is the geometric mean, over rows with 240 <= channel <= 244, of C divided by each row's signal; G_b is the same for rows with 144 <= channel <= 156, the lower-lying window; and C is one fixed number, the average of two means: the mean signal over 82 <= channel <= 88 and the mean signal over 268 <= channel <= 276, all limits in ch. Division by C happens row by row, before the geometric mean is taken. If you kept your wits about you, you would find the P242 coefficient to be 0.26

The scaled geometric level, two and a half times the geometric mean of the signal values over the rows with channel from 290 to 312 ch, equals 12.7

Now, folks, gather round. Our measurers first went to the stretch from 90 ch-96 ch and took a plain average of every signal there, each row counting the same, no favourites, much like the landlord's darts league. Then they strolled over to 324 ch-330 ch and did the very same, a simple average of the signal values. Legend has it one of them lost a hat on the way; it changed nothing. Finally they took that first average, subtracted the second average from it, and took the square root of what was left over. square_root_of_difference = 0.36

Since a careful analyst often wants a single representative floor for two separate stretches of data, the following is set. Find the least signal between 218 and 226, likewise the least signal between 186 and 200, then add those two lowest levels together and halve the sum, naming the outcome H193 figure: 4.58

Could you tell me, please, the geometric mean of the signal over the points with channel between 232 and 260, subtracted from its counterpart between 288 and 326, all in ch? 0.2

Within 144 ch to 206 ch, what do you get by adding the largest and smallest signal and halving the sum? 4.31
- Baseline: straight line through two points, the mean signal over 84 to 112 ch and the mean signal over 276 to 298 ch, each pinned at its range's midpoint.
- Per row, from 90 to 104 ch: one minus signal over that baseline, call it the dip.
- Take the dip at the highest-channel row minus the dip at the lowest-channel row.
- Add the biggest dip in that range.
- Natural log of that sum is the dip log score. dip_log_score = -1.7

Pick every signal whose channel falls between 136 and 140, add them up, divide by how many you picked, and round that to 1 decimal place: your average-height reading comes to 4.5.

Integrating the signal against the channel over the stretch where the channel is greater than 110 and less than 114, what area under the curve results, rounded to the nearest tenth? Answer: 18.8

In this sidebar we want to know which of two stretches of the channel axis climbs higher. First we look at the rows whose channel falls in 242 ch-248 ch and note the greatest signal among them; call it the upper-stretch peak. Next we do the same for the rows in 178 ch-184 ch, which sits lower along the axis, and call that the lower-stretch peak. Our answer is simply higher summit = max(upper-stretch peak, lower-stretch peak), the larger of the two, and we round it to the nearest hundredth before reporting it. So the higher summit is 5.24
